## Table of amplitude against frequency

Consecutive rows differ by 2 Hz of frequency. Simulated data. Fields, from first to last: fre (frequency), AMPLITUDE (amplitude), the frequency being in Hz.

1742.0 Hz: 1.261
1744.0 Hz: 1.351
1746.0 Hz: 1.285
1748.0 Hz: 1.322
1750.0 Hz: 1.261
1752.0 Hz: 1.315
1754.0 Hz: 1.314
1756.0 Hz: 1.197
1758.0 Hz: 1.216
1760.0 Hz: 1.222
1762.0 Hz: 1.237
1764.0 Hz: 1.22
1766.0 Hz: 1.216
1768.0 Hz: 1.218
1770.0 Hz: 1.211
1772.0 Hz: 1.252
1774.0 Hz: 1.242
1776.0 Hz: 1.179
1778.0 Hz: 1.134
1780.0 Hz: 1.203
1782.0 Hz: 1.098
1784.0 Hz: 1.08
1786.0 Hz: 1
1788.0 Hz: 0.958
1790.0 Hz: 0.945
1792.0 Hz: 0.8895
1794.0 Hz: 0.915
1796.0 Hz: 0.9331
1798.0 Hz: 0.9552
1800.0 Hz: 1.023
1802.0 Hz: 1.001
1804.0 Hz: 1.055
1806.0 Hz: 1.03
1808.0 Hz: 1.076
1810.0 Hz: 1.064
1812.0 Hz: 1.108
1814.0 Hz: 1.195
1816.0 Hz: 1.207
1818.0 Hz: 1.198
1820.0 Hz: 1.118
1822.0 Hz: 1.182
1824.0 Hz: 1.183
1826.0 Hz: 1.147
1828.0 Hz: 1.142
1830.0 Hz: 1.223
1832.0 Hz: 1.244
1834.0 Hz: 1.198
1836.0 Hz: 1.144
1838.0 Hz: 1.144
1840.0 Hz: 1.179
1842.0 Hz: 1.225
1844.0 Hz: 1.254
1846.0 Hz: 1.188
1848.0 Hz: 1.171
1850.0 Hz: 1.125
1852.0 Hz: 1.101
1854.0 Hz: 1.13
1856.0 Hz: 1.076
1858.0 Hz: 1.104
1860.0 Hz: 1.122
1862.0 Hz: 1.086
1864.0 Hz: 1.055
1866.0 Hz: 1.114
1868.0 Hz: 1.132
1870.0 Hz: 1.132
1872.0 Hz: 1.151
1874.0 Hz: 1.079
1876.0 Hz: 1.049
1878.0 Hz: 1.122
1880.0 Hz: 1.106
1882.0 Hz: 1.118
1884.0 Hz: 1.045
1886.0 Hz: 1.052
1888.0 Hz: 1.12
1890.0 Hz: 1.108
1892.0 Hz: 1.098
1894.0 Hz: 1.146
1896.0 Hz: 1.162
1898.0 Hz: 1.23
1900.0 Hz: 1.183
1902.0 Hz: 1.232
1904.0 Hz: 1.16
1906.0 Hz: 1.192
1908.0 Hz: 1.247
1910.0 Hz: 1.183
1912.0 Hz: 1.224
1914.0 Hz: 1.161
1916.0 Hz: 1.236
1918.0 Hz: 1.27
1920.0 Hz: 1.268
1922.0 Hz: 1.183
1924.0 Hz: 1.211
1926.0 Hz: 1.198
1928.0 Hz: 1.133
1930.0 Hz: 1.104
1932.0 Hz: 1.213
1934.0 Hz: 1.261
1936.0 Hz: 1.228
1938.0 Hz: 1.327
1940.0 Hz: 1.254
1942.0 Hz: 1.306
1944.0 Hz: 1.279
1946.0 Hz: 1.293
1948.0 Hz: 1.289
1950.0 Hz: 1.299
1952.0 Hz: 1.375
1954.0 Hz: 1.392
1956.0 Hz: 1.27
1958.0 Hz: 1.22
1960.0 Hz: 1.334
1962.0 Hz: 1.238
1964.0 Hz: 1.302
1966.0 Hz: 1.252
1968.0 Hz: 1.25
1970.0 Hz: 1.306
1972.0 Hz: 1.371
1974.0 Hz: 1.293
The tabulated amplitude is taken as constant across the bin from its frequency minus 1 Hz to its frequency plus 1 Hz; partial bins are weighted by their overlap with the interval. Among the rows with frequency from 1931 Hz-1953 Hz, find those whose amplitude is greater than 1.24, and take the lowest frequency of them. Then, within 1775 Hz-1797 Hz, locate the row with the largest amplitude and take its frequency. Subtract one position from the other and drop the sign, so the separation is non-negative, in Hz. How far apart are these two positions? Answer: 154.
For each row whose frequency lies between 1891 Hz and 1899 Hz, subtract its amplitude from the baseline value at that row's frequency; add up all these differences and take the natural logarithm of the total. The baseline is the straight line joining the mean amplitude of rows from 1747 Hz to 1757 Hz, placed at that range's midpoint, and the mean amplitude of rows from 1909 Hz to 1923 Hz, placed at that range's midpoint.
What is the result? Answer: -1.3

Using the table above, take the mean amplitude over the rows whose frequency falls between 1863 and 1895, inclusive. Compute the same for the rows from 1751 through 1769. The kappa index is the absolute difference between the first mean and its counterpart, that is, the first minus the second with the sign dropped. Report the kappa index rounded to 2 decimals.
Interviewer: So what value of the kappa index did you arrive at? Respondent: 0.14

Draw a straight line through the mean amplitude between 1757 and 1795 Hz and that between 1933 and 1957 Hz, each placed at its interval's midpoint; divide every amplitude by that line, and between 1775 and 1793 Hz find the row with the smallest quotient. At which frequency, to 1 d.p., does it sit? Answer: 1792.0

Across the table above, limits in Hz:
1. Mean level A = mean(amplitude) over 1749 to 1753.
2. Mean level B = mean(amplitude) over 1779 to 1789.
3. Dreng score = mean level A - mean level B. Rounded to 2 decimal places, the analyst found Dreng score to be 0.22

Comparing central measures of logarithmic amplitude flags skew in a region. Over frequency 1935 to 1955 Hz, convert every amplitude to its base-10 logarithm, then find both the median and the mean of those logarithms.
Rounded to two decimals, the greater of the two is 0.12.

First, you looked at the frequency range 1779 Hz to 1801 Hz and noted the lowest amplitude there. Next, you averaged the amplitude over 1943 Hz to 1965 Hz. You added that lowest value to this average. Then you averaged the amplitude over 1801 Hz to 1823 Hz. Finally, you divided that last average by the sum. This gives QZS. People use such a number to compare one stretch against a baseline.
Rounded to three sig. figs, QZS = 0.508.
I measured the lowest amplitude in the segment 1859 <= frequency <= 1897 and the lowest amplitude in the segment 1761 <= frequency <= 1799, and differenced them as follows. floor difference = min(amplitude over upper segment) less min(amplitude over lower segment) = 0.16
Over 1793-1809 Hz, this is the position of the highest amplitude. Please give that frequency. 1808.0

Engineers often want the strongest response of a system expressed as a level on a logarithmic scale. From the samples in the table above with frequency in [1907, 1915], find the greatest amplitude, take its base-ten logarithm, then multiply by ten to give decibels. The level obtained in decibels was 1.0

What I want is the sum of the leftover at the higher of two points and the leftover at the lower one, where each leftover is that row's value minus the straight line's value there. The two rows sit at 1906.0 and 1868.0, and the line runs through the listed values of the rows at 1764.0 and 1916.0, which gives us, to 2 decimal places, -0.14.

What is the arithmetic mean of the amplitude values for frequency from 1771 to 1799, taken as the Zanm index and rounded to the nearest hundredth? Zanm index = 1.06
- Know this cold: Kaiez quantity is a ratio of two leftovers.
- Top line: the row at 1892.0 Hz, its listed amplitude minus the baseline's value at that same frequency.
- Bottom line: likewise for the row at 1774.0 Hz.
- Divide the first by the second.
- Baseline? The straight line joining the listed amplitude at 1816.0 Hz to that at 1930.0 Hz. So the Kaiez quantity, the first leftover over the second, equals 14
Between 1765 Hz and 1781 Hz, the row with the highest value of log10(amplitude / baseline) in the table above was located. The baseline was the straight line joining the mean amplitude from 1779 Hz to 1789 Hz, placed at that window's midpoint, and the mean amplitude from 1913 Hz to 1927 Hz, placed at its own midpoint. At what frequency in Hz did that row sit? 1772.0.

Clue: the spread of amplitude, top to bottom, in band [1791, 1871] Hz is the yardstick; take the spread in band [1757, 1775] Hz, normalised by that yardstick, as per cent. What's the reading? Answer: 11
